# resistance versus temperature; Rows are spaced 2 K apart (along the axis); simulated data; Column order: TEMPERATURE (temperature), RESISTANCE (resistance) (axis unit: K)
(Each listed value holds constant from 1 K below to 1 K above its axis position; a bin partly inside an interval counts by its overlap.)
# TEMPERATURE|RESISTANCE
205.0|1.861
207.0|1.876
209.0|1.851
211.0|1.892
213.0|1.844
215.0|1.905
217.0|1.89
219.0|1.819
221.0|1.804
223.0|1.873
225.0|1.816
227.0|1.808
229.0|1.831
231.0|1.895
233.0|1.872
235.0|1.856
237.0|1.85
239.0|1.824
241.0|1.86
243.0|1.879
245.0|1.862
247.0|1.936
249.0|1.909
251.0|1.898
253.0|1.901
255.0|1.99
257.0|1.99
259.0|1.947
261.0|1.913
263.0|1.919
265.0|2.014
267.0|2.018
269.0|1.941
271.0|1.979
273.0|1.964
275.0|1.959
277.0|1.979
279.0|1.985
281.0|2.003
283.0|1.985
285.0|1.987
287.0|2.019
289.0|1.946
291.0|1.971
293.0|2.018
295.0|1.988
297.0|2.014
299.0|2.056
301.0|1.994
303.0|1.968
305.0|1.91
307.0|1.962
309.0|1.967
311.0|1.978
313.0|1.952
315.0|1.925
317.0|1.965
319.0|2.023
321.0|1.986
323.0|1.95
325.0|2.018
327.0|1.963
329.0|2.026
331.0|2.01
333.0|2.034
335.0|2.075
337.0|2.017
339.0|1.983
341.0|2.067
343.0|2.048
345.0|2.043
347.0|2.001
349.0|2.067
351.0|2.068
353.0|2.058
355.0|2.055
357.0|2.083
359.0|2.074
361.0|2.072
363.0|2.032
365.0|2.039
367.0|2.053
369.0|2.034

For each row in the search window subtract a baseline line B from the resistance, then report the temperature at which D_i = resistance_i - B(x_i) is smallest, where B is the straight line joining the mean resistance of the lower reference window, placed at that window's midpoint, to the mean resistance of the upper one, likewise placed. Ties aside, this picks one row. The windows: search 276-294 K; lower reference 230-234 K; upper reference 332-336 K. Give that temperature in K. 289.0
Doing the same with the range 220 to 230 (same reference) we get 227.0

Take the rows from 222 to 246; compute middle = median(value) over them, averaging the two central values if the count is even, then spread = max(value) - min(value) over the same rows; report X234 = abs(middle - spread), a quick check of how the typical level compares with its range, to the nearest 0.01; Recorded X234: 1.77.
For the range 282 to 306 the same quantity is 1.84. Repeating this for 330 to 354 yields 1.95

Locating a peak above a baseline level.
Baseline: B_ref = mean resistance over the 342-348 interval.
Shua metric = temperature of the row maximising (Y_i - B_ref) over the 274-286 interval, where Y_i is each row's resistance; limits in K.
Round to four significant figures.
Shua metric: 281.0 K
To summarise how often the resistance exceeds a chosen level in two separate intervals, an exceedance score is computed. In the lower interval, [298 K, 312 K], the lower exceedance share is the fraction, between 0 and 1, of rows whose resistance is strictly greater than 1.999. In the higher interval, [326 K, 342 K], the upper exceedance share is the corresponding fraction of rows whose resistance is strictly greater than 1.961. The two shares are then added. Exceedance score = 1.14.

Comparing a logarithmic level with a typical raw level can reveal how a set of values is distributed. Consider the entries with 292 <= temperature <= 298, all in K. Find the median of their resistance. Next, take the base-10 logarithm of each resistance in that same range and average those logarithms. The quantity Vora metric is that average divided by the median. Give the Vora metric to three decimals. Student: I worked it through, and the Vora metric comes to 0.150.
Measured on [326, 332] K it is 0.150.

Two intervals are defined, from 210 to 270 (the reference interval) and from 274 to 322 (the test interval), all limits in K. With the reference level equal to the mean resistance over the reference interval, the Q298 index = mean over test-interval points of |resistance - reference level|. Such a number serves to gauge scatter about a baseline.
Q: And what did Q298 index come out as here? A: 0.089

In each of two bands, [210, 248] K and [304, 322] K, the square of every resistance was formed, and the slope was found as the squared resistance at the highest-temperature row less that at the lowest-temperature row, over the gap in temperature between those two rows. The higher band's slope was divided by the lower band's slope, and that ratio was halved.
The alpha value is 2.0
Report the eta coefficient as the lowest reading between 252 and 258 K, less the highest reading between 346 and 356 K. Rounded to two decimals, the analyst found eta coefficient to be -0.17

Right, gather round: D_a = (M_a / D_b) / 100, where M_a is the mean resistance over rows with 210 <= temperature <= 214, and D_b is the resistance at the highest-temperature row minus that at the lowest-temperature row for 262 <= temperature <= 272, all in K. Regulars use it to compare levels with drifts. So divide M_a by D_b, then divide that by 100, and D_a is 0.31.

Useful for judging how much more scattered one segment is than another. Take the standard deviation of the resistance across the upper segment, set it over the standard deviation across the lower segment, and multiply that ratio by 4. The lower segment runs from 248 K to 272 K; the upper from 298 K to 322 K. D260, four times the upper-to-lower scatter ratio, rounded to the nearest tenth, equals 3.5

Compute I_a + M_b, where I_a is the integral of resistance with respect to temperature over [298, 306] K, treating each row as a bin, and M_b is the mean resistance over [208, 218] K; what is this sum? 18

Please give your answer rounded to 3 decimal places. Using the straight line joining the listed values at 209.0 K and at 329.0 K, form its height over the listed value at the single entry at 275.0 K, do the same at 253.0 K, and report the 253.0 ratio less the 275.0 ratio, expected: 0.013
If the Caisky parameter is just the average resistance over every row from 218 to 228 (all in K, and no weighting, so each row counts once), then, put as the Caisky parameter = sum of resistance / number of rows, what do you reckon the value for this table 1.82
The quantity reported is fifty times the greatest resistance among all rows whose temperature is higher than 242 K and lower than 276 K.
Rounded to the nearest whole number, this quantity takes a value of 101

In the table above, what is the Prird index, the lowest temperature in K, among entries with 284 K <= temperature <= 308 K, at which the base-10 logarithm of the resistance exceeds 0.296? 285.0 K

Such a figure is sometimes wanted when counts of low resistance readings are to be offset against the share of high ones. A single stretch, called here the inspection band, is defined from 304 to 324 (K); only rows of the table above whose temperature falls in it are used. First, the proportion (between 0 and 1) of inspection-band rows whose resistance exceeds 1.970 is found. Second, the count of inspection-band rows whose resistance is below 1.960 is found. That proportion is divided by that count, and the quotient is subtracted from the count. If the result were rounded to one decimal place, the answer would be 3.9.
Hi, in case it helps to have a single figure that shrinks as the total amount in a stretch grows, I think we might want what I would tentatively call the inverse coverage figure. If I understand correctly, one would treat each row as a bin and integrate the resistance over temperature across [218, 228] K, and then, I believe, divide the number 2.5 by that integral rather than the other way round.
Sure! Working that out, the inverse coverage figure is 0.137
